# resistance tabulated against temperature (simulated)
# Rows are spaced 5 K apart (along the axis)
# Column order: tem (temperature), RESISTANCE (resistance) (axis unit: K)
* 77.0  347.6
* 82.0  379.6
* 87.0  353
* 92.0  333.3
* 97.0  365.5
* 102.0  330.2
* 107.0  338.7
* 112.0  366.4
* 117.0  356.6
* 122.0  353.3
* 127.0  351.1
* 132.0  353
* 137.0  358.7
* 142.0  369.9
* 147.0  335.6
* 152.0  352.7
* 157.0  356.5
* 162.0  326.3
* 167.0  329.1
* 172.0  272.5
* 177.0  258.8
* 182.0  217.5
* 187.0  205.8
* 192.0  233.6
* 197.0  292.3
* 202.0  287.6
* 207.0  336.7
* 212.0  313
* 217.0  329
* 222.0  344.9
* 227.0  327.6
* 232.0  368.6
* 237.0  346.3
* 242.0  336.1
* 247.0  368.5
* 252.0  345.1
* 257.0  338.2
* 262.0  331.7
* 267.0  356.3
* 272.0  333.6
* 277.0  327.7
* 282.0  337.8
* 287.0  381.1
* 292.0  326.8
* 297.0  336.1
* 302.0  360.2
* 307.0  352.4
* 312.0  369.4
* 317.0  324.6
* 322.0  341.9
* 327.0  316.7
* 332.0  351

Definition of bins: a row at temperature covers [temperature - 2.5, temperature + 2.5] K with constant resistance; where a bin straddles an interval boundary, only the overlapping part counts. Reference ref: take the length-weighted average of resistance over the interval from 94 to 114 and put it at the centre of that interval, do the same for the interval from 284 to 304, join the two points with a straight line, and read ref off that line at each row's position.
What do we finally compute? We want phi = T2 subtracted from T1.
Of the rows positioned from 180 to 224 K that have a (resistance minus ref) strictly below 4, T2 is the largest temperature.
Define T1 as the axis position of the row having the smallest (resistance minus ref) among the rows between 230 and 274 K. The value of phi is 40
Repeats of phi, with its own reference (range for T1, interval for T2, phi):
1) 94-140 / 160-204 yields -100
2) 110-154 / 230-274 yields -125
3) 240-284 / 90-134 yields 145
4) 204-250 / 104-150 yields 65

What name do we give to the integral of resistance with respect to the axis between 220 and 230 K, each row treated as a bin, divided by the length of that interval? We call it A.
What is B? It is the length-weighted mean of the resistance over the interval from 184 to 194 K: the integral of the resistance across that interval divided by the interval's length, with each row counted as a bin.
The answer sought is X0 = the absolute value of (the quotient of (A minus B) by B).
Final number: 0.54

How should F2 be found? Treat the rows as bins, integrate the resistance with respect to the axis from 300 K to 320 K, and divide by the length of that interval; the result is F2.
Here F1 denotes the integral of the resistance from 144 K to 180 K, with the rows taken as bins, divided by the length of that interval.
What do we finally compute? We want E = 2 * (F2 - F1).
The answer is 66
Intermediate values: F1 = 318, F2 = 351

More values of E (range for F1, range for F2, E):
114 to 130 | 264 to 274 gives -18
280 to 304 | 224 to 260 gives -3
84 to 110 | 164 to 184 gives -146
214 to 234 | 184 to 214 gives -129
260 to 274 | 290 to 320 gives 8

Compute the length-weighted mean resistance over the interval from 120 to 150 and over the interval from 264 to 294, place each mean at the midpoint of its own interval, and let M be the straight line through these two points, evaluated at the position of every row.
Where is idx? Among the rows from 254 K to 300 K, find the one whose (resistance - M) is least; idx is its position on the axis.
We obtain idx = 277.0 K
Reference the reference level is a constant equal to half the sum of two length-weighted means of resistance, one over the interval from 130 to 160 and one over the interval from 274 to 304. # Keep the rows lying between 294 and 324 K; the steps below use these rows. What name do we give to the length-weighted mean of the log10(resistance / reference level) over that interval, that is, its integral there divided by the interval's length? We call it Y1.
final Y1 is -0.003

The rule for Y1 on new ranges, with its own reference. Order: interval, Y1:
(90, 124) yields 0.000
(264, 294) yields -0.007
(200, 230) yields -0.033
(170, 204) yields -0.146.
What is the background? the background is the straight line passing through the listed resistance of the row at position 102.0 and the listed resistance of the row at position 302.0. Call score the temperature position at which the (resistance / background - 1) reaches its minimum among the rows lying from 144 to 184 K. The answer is 182.0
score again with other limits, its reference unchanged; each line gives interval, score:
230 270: 262.0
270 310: 292.0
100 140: 102.0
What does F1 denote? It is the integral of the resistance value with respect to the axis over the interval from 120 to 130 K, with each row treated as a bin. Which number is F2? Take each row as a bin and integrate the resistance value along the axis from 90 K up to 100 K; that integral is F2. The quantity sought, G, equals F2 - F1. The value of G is -29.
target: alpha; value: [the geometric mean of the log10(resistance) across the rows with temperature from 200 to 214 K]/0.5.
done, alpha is 4.99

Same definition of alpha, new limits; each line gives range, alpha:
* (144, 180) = 5.00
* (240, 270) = 5.08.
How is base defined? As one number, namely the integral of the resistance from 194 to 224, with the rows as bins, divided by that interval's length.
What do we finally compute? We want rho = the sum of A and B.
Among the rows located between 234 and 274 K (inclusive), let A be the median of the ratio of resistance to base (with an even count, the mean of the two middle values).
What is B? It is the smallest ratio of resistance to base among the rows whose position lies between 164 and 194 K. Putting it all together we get 1.74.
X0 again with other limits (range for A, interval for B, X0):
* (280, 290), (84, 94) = 0.04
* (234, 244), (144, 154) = 0.01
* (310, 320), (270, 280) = 0.04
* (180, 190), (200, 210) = 0.32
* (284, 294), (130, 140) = 0.01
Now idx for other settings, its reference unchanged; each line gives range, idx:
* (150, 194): 187.0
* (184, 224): 187.0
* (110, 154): 147.0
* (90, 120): 102.0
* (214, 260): 227.0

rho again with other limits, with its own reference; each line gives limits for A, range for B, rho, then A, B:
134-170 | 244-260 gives 2.19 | 1.12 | 1.072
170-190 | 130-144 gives 1.87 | 0.76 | 1.119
